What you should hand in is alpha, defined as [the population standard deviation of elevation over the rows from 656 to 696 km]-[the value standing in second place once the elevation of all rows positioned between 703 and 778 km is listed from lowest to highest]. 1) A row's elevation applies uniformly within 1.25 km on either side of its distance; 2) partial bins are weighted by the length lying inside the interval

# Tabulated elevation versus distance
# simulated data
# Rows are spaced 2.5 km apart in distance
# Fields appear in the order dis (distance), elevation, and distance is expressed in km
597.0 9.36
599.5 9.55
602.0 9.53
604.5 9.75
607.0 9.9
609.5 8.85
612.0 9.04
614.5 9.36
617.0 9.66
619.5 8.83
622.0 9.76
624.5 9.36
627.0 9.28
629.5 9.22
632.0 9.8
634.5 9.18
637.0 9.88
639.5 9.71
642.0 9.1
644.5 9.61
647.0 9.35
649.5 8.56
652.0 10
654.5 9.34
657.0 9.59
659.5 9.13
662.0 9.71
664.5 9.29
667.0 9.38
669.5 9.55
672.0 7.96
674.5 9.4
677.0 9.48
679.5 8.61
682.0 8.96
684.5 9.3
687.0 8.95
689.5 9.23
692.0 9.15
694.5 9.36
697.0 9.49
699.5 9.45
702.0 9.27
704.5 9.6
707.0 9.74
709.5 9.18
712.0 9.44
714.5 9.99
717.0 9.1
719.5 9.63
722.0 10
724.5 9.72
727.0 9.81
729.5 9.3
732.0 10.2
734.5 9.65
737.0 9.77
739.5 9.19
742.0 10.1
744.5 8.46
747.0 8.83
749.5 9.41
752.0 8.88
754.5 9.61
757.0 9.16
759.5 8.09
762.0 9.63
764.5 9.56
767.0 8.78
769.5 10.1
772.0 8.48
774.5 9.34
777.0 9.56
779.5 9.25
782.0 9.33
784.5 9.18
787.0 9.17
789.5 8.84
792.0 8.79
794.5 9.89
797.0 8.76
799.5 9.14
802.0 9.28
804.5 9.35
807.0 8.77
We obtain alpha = -8.0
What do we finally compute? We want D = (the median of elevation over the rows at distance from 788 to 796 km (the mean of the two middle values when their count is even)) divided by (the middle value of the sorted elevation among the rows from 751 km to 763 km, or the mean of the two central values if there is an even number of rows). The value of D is 0.97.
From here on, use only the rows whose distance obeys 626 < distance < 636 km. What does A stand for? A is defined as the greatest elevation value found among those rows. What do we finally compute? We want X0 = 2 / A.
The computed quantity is 0.2041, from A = 9.8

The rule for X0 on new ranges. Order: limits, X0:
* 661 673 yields 0.2060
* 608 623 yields 0.2049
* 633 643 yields 0.2024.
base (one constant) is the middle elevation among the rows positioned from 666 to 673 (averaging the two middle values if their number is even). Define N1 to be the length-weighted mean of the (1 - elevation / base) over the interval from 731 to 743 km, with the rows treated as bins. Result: -0.041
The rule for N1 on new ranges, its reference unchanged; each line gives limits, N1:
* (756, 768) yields 0.035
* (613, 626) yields -0.001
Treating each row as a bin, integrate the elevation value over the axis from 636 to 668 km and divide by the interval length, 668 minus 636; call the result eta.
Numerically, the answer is 9.43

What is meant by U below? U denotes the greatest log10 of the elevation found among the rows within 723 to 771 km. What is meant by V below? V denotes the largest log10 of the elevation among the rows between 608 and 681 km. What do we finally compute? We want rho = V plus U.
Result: 2.01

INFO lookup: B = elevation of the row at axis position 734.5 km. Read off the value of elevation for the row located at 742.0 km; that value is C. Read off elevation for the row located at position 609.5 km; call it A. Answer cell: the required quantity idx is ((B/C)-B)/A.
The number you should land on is -0.982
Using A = 8.85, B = 9.65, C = 10.1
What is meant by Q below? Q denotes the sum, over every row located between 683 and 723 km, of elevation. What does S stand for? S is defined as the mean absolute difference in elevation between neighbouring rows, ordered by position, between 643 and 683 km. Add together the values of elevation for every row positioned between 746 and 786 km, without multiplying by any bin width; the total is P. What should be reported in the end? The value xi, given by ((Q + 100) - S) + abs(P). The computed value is 397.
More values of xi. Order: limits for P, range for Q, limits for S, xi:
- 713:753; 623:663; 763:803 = 402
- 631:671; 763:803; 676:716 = 398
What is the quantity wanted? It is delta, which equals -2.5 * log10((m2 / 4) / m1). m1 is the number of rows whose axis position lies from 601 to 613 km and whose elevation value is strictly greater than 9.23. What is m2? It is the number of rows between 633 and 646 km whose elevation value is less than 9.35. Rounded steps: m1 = 3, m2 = 2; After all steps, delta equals 1.9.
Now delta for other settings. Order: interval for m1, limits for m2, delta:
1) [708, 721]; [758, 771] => 1.9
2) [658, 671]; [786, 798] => 1.5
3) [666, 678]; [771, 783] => 1.5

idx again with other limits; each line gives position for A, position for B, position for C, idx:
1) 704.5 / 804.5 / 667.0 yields -0.870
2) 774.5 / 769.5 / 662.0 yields -0.970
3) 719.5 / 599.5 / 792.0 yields -0.879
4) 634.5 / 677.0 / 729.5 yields -0.922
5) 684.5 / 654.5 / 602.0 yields -0.899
